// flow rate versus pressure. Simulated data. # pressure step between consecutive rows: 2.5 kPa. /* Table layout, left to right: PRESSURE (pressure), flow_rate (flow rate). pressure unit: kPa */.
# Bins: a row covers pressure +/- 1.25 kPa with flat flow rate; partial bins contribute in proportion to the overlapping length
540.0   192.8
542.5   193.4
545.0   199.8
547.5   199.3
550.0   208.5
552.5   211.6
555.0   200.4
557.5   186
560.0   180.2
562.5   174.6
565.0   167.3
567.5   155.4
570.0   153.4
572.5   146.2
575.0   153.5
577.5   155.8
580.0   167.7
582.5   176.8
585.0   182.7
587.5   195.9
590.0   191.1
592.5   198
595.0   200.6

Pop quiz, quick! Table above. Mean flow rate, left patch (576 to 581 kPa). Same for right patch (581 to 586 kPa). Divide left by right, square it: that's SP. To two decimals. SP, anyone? 0.81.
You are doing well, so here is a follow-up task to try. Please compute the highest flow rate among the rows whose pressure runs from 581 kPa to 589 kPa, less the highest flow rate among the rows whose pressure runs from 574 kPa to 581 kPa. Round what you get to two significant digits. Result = 28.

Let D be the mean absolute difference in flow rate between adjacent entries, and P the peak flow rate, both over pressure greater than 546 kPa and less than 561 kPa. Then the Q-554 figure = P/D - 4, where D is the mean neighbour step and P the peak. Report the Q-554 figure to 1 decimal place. 20.2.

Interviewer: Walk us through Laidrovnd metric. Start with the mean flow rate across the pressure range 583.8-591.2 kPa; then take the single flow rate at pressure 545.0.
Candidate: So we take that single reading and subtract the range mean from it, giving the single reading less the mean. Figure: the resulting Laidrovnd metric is 10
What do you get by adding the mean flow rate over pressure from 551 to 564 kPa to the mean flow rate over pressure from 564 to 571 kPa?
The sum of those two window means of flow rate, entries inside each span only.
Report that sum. 349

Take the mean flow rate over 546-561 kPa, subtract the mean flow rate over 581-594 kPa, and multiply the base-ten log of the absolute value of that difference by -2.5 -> -2.4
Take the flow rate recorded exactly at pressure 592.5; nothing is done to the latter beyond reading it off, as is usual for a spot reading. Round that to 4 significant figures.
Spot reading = 198.0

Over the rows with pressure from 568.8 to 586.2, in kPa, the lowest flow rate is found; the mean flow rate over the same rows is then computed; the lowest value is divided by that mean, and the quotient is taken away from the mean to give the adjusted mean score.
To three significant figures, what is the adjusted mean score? 161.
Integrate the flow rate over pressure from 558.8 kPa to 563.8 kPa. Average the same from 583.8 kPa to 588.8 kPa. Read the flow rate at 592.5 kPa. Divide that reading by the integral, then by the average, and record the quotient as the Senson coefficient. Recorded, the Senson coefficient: 0.0012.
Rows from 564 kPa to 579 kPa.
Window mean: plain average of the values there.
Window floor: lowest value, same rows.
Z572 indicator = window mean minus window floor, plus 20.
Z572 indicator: 29.1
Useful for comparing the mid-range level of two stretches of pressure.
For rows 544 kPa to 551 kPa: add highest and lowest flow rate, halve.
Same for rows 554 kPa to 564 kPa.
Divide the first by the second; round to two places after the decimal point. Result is 1.09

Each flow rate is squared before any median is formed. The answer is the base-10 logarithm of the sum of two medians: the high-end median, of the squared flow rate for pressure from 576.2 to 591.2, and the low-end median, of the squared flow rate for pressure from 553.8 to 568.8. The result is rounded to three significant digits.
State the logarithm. 4.80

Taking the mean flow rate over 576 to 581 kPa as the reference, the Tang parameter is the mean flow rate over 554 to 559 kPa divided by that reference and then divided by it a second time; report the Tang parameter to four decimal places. 0.0074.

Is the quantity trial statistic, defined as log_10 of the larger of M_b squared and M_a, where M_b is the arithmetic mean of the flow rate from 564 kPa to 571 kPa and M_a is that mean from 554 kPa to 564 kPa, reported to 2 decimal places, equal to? 4.40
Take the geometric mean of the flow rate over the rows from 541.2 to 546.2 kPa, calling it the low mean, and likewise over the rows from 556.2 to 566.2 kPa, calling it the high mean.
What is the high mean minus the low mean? -20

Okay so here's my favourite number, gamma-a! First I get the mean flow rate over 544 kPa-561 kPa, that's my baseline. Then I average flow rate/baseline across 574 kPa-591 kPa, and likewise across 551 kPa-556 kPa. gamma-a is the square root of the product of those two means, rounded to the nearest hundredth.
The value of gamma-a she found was 0.96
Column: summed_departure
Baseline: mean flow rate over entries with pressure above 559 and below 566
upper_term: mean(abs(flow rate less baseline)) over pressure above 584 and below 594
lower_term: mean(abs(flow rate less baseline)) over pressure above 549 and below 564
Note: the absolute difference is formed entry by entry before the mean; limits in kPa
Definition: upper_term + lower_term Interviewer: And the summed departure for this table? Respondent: 37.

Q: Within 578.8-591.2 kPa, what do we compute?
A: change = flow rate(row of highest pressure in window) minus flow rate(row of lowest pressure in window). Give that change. 23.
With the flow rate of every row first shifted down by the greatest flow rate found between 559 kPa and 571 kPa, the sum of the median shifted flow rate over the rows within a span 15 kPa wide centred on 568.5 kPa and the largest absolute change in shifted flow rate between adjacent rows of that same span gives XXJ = -14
